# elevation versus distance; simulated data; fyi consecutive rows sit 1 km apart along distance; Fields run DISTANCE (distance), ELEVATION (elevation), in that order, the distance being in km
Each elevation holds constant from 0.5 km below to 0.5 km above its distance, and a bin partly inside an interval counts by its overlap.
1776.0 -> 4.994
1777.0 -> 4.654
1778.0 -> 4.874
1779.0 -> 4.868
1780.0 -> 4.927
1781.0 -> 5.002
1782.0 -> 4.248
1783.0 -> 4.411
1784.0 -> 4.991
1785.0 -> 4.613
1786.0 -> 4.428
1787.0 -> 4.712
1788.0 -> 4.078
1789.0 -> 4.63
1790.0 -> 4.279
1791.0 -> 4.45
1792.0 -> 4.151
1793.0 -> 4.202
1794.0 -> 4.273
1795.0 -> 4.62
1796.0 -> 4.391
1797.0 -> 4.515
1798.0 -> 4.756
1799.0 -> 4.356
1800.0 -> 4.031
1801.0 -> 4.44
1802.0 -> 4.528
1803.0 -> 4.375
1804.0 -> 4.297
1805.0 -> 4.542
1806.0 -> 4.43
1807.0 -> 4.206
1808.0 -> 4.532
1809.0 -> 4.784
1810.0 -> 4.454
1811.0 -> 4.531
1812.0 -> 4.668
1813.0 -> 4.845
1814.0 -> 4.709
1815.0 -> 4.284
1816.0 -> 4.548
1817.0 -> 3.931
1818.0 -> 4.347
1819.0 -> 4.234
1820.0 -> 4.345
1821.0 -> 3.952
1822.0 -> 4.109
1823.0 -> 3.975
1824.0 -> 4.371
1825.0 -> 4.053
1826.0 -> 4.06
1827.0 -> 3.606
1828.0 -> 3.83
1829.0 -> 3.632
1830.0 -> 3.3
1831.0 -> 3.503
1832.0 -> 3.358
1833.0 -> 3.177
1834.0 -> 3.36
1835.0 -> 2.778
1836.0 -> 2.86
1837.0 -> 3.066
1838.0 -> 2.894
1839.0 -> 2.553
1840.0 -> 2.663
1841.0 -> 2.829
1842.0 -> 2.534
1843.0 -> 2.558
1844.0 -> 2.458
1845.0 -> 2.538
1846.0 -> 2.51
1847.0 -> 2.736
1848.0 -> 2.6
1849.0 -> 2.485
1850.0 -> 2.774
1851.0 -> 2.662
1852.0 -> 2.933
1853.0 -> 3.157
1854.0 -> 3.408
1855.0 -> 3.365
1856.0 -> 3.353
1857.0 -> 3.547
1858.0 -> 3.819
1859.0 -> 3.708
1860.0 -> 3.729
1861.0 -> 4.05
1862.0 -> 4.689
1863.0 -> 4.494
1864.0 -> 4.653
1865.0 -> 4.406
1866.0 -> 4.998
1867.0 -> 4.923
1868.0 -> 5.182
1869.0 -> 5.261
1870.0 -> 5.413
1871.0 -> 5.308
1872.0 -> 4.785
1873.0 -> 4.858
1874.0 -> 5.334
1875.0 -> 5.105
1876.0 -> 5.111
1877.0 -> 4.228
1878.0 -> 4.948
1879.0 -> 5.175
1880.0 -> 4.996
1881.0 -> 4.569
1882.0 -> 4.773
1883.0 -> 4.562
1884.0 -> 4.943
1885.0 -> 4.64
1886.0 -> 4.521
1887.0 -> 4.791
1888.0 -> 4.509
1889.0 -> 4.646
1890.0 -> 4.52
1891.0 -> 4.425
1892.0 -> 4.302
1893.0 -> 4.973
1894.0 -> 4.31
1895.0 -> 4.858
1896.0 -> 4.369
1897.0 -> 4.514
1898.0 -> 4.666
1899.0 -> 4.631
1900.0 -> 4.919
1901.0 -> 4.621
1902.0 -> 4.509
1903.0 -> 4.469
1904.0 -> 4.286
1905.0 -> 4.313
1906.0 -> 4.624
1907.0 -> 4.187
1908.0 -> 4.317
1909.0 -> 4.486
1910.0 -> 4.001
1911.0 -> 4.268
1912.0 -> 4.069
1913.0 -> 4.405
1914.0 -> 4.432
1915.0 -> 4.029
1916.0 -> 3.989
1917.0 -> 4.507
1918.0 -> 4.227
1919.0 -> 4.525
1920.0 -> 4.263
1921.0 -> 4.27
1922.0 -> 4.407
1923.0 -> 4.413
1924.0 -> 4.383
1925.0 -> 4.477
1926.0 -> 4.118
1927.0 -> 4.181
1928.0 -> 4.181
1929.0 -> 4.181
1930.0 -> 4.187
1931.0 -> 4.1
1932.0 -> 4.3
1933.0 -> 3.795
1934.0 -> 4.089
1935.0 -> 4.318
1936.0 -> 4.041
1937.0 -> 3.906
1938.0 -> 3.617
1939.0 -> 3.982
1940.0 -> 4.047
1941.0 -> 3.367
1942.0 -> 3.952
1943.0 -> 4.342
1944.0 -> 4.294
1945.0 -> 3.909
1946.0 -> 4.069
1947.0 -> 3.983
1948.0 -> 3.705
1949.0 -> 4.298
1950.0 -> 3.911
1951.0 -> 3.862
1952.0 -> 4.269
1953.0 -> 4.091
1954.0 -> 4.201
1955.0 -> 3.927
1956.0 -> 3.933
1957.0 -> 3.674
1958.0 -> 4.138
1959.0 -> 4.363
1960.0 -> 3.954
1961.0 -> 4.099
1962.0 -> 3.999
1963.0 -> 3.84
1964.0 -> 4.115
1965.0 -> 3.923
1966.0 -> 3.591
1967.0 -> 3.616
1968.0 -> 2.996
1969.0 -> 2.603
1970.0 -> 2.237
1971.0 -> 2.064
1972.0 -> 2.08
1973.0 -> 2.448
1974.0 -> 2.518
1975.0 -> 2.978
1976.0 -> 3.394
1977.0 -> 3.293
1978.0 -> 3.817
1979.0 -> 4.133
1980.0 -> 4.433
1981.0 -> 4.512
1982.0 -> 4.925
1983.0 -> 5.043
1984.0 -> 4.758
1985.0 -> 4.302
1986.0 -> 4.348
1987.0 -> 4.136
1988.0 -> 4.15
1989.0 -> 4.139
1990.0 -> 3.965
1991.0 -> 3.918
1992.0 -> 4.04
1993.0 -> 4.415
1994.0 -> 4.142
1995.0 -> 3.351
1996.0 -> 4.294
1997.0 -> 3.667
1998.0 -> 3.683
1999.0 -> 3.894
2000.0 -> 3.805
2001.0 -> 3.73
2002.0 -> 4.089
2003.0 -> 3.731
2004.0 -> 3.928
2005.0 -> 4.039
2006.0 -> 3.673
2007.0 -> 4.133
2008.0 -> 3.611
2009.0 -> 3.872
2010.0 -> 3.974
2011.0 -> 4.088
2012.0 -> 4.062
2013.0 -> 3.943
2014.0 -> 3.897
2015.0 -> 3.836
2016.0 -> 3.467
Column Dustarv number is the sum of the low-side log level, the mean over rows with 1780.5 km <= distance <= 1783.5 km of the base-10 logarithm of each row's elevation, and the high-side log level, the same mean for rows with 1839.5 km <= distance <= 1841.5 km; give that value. 1.10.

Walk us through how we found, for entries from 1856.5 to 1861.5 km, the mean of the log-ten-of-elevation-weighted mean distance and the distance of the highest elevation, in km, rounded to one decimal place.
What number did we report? 1860.0 km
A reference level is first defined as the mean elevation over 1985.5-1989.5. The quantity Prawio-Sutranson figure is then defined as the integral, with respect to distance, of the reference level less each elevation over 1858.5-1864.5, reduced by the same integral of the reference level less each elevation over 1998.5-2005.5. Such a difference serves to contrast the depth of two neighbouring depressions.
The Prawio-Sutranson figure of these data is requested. -2.3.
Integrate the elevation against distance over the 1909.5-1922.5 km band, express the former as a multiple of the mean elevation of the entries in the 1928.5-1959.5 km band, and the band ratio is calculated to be 13.8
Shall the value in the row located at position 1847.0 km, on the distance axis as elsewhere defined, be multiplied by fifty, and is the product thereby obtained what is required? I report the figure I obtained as 137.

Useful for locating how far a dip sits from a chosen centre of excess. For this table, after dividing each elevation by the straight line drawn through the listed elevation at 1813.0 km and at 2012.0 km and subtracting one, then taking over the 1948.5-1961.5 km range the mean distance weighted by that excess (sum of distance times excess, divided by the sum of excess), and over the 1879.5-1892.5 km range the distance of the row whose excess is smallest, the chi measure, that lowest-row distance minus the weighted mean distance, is -62.9 km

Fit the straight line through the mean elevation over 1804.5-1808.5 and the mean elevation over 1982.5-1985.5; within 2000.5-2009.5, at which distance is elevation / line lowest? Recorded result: 2008.0 km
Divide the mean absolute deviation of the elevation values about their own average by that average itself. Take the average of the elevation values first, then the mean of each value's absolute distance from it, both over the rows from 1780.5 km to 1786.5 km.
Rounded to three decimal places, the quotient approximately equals 0.055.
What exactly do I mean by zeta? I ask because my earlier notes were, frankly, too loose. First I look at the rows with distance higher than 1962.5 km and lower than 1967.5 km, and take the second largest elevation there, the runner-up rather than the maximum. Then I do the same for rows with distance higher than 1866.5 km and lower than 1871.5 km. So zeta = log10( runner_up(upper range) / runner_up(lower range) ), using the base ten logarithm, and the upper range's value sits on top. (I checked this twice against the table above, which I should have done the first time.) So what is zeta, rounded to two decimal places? -0.13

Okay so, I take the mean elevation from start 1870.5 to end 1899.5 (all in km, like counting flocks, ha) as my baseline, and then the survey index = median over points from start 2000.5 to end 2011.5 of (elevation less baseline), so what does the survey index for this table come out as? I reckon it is -0.81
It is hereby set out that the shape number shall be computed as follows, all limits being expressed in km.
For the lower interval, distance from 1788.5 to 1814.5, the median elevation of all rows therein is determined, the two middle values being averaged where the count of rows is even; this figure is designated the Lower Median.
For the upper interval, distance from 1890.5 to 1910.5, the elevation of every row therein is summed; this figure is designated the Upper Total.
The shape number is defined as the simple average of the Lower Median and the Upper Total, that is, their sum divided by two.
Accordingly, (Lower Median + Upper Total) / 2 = 47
